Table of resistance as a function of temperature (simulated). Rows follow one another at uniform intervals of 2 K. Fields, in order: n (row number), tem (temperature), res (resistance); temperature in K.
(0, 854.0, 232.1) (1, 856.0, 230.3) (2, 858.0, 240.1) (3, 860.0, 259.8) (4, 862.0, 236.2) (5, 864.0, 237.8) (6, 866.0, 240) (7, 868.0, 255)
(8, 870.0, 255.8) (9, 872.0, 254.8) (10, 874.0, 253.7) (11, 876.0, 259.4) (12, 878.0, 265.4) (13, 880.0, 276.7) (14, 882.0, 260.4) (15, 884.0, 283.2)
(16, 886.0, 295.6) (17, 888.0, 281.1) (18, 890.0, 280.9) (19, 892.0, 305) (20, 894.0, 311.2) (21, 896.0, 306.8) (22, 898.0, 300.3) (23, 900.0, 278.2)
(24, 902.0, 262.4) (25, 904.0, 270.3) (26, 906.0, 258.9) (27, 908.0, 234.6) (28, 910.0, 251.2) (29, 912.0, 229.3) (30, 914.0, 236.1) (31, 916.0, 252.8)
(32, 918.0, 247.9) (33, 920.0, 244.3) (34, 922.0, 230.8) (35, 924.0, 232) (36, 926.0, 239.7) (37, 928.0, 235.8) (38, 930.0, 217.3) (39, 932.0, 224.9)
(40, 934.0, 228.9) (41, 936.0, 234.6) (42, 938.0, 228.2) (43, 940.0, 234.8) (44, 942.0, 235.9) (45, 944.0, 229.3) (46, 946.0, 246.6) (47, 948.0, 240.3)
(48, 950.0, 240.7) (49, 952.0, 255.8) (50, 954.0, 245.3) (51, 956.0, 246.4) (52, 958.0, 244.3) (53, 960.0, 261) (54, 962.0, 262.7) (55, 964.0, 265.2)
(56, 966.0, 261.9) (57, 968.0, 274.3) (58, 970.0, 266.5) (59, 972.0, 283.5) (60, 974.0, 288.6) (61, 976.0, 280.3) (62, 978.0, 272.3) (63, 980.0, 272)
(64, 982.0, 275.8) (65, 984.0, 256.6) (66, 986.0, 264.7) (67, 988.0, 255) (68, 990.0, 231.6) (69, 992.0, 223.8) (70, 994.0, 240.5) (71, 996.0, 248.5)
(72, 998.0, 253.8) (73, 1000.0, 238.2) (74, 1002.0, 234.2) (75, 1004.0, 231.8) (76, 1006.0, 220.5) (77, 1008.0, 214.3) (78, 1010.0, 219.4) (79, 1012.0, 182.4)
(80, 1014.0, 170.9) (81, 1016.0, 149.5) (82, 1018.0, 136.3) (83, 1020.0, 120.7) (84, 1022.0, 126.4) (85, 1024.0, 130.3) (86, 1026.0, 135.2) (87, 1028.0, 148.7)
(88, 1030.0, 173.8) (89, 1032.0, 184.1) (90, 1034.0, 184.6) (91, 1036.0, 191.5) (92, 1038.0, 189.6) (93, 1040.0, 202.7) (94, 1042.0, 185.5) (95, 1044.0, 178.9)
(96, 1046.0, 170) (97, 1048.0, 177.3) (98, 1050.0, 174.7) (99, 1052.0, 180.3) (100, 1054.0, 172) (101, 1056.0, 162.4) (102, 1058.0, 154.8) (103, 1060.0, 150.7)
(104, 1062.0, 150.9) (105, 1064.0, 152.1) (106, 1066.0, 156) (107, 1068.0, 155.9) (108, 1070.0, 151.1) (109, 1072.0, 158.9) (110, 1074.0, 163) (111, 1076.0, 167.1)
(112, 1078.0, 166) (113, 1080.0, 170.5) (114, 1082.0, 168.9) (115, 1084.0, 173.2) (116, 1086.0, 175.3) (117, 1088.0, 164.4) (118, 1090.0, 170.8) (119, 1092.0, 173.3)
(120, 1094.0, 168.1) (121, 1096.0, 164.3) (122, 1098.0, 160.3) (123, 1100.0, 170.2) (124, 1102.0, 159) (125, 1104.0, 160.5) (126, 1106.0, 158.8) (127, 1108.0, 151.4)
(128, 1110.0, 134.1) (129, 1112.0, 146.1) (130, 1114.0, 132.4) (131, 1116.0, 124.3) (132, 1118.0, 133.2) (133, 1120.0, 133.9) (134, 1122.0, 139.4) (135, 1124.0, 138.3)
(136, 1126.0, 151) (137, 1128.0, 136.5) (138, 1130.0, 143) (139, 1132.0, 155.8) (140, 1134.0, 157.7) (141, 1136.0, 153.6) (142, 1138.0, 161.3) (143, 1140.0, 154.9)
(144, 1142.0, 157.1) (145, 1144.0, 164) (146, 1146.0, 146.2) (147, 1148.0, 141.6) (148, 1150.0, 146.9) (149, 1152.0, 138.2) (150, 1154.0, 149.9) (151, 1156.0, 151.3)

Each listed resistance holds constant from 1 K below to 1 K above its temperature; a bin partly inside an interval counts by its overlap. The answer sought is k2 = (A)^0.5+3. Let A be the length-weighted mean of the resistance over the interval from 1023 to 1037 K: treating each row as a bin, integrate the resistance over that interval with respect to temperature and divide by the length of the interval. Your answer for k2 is 15.81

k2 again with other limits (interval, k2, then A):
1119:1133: 14.94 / 143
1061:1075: 15.47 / 155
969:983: 19.64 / 277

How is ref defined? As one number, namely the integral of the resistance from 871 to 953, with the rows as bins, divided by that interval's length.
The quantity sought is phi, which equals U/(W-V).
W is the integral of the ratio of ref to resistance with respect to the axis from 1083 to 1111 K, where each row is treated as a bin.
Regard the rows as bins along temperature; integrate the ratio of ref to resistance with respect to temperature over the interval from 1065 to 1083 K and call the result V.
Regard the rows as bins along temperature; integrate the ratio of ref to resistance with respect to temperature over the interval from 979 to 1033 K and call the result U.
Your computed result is 4.6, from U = 72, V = 28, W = 44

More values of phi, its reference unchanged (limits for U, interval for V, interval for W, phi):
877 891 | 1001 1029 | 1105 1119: -0.7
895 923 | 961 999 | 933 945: -1.2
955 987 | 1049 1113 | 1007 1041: -0.6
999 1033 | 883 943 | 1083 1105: -1.9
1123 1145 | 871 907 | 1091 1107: -4.5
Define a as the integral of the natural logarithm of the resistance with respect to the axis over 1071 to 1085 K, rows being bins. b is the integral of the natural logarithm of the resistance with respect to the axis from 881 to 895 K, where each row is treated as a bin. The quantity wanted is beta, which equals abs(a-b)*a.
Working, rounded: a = 72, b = 79.3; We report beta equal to 547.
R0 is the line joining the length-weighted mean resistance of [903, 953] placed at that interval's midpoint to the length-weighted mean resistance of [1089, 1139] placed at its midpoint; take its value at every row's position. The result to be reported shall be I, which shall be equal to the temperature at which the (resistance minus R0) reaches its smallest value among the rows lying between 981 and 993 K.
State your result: 992.0 K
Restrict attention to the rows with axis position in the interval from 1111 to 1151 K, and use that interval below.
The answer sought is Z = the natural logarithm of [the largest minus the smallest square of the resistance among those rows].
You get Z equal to 9.3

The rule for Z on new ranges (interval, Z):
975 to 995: 10.3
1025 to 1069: 10.0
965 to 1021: 11.1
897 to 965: 10.7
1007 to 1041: 10.4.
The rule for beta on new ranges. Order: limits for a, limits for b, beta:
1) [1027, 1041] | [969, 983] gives 431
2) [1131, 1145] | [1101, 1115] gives 60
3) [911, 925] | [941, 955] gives 13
